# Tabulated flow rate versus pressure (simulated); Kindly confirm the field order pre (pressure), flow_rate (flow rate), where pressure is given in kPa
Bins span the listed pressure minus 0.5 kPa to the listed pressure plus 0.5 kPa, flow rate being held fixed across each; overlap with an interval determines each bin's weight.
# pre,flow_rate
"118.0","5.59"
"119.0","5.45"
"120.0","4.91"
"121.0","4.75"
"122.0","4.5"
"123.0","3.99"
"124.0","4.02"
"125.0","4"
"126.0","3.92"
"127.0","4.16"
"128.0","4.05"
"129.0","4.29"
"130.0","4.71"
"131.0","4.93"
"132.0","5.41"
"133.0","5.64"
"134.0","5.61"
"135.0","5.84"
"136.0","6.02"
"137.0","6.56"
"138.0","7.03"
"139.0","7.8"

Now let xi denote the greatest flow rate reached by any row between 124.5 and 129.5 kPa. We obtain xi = 4.29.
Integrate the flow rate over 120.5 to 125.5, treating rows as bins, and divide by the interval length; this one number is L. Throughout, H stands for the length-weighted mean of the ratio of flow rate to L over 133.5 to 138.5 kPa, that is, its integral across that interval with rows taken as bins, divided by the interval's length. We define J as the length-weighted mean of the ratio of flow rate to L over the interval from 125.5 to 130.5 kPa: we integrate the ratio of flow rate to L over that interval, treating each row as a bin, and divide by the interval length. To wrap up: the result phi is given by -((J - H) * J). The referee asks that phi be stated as 0.46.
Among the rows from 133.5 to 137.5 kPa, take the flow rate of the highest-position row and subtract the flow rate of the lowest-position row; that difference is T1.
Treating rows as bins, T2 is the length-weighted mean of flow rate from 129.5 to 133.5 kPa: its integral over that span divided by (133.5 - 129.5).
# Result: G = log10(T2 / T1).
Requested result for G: 0.7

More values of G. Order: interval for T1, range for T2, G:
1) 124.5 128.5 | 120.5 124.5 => 1.9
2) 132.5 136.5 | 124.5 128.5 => 1.0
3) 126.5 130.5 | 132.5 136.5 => 1.0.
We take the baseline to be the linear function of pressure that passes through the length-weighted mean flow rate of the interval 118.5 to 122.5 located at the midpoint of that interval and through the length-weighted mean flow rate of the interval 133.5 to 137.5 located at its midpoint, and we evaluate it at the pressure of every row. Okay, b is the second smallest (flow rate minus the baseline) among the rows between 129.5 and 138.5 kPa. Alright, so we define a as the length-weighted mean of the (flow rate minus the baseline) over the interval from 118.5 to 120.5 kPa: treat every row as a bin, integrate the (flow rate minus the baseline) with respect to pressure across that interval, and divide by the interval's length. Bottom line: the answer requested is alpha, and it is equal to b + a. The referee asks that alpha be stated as -0.4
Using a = 0.35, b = -0.7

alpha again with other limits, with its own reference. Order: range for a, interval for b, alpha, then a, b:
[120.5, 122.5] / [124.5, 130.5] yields -1.7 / -0.35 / -1.4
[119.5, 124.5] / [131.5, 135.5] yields -0.9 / -0.58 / -0.3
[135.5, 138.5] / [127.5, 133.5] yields -0.8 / 0.42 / -1.2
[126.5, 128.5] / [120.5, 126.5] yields -2.5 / -1.31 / -1.2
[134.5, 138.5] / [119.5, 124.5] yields -0.8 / 0.28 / -1.1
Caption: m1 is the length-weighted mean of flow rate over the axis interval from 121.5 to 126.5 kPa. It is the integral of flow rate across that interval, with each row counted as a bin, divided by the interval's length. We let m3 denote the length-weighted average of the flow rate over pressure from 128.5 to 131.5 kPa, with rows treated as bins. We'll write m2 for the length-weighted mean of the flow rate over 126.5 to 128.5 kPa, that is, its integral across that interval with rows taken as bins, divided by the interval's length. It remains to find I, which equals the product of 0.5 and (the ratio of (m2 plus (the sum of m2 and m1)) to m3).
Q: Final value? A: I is 1.32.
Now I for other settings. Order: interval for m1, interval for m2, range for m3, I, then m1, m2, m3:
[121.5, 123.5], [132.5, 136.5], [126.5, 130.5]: 1.84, 4.2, 5.8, 4.3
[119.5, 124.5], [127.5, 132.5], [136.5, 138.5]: 1.01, 4.4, 4.7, 6.8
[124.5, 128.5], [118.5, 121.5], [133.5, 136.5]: 1.21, 4.0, 5.0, 5.8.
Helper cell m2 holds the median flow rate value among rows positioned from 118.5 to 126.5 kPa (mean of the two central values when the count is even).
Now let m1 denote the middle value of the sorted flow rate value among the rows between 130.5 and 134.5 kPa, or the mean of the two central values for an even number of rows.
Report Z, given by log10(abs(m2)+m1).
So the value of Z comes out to 0.99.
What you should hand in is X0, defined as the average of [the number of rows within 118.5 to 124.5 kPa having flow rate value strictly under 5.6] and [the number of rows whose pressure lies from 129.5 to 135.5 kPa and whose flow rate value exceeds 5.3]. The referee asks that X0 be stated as 5.0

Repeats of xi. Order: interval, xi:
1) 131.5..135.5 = 5.84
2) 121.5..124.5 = 4.5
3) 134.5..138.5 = 7.03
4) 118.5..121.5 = 5.45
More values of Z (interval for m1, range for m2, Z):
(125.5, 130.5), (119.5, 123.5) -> 0.94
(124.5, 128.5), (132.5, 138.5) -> 1.00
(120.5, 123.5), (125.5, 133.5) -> 0.95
